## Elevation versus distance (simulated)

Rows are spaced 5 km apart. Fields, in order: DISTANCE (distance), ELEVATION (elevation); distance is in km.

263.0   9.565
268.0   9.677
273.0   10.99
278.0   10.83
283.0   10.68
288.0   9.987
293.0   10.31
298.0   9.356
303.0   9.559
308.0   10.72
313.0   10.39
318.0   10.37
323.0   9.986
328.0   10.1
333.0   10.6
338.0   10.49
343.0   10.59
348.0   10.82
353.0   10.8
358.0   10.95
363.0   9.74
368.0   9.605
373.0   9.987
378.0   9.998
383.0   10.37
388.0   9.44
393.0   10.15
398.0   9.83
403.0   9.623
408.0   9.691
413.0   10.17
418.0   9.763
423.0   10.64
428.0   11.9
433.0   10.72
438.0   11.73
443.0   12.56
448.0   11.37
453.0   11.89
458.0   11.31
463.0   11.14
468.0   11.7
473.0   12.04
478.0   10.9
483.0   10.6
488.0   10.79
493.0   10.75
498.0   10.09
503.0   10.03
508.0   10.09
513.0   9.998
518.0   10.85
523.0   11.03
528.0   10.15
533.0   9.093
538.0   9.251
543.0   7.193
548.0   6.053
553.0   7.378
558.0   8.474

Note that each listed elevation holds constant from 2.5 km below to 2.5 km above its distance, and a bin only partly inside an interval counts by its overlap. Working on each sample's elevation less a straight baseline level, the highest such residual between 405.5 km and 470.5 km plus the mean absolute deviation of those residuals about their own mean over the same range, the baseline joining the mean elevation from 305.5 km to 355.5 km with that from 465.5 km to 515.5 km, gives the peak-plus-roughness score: 2.62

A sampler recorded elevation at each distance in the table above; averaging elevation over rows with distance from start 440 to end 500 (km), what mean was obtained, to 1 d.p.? 11.3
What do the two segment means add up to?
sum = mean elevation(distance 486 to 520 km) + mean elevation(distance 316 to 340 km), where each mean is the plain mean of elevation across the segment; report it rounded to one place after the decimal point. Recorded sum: 20.7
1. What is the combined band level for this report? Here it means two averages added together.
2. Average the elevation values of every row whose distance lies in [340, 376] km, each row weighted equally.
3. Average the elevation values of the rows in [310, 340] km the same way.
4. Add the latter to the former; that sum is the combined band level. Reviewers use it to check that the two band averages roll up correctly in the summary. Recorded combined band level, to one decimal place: 20.7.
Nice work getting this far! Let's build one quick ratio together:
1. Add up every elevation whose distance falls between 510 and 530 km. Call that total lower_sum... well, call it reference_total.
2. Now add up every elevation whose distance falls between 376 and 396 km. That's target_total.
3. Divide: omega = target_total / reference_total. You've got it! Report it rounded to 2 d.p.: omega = 0.95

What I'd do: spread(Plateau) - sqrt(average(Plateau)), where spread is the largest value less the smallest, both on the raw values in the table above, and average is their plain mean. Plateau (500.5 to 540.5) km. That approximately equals -1.2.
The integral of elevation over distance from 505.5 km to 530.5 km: 261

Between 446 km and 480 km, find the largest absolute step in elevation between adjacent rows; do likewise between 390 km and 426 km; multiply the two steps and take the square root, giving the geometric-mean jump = 1.00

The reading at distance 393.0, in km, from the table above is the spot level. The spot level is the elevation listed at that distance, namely 10.15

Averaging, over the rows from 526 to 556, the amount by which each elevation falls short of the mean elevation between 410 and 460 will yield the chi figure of 3.0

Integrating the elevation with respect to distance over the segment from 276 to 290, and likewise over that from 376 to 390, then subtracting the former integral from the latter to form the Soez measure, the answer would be -8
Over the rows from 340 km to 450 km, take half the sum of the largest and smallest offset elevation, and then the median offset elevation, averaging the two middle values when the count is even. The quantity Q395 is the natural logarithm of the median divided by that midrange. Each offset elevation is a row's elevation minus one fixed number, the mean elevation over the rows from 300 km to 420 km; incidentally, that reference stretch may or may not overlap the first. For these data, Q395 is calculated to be -2.0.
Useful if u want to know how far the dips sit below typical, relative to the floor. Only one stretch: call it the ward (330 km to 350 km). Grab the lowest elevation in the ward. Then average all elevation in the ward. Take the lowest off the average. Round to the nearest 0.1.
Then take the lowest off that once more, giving -10.4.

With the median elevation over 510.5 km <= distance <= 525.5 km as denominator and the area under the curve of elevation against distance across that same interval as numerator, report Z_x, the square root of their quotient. 3.8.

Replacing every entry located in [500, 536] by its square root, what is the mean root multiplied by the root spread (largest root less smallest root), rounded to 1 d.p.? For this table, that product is 1.0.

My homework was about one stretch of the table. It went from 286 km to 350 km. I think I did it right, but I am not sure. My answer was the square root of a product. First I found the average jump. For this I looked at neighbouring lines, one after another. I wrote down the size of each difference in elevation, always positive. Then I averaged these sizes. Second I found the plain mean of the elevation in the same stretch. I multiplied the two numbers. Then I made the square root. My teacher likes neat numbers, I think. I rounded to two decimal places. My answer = 1.95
